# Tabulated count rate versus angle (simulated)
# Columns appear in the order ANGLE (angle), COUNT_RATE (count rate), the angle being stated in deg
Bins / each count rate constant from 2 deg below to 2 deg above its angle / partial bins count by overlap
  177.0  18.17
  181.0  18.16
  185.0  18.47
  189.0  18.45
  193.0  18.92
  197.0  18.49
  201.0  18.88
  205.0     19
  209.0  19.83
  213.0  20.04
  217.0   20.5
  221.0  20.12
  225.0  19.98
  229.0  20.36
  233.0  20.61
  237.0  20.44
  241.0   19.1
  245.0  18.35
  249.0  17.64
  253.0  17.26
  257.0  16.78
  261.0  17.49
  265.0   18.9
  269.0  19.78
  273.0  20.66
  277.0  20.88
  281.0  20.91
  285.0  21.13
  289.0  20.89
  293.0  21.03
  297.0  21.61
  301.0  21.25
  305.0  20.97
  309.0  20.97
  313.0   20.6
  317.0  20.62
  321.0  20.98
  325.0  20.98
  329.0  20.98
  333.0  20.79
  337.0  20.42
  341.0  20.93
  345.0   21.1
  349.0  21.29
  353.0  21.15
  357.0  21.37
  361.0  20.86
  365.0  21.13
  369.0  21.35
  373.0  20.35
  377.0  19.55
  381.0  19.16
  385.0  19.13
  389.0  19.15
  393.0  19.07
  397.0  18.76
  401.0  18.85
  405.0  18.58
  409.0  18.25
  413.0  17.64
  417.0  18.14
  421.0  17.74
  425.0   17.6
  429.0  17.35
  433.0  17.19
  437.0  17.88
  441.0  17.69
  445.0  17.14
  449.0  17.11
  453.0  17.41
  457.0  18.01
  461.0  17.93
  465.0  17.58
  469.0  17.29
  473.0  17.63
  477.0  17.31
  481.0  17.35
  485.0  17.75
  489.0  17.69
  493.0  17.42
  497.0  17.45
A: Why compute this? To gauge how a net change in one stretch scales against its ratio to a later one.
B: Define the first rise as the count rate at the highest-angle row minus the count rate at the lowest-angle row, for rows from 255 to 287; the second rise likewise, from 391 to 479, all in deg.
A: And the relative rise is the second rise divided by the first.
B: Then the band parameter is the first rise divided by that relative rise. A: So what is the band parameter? -11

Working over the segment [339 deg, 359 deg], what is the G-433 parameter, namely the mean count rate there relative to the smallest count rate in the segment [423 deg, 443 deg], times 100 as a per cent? 123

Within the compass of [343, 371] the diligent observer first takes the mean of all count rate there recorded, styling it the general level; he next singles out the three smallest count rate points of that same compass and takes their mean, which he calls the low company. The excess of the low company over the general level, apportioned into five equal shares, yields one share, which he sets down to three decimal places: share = -0.030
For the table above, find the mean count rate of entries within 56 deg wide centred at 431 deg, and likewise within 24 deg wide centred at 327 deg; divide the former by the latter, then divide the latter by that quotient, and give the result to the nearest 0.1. 24.4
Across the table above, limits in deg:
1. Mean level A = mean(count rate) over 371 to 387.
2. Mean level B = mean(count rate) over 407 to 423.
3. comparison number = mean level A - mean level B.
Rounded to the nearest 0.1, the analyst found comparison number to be 1.6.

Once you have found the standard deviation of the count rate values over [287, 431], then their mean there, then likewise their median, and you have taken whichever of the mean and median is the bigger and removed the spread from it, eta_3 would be 19.4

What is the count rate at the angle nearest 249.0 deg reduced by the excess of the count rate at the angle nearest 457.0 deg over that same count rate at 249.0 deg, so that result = 17.3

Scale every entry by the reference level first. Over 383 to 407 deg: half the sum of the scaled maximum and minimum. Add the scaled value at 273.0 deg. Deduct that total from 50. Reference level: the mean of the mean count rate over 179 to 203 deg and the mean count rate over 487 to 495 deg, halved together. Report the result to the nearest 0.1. 47.8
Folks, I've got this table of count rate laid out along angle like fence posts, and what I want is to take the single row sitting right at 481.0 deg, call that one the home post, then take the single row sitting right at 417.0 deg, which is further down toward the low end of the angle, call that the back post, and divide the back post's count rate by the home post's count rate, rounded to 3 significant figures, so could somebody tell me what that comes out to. 1.05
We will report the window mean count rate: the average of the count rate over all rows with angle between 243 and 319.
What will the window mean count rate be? 19.88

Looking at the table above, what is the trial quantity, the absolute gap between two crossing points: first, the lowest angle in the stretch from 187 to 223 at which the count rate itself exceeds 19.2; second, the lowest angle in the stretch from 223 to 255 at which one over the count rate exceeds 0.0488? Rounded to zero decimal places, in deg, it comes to 16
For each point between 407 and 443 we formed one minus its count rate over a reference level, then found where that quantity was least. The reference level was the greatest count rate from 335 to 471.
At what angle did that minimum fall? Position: 409.0 deg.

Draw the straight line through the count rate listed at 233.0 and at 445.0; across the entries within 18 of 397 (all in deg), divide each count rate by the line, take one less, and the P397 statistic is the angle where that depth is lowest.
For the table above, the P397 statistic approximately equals 413.0 deg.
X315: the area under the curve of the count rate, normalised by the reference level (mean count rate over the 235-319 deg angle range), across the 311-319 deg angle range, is 8.30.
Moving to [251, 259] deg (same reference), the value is 6.85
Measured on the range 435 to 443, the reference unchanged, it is 7.16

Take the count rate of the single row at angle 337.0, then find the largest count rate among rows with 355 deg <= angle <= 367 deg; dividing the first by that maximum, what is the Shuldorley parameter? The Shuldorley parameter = 0.96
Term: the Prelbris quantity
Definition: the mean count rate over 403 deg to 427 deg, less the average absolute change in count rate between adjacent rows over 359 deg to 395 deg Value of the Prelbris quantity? 17.6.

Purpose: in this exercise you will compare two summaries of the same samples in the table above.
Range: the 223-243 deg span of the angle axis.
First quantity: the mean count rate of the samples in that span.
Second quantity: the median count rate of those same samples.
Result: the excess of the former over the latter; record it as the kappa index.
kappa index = -0.26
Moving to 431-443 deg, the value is -0.10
